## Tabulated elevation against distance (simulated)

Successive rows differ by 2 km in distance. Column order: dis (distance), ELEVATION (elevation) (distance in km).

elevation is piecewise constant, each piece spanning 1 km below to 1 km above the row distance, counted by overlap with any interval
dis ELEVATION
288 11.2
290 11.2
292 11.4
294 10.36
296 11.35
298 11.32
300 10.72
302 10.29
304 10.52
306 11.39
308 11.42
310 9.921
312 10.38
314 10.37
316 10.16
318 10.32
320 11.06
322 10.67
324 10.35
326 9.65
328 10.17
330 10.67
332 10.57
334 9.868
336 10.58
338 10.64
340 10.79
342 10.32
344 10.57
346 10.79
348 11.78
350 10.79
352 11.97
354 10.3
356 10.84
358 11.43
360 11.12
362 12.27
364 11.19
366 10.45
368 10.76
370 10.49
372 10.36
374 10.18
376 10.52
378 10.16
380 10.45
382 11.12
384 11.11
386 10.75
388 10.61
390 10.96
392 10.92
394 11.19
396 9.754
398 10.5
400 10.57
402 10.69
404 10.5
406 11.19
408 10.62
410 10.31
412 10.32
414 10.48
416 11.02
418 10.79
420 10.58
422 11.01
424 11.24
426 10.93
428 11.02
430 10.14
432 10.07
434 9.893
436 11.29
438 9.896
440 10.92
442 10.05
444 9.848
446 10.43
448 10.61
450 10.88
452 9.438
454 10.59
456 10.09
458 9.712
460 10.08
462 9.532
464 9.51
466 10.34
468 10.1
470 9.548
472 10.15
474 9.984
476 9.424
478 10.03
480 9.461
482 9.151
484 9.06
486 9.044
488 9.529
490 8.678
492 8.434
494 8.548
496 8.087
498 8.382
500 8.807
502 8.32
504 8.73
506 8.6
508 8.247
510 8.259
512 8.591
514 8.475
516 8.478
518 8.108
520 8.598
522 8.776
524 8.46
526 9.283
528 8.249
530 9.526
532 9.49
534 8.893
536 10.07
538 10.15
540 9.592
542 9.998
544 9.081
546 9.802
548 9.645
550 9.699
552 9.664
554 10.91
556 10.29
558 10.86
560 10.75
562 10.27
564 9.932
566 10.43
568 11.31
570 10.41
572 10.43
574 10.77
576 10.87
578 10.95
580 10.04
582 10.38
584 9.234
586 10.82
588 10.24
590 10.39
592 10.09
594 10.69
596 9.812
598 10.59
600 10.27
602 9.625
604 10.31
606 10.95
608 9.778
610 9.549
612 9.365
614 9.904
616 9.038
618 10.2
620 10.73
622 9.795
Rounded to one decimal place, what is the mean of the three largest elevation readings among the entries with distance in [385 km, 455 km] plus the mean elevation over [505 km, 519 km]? 19.6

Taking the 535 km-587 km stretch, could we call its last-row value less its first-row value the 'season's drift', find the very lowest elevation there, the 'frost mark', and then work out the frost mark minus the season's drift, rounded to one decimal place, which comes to 8.3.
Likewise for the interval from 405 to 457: 10.5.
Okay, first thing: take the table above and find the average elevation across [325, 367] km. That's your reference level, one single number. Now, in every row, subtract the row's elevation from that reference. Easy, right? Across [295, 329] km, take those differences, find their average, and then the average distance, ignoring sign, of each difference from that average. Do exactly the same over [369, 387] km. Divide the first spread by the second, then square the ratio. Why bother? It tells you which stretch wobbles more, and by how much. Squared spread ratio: 2.5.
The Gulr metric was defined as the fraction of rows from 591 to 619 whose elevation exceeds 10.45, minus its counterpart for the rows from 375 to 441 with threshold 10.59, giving -0.33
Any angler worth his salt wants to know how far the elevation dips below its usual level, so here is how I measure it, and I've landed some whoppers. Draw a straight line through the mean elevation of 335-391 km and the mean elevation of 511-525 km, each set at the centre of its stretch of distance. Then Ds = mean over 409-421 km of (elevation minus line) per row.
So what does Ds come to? 0.53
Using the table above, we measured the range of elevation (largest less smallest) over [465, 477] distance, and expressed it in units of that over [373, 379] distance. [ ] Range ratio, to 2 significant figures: 2.5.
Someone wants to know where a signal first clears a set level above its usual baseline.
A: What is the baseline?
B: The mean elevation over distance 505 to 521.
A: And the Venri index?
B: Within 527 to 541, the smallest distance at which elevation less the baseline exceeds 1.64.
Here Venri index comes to 536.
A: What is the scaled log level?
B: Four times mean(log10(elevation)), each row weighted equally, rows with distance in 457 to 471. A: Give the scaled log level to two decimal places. 3.97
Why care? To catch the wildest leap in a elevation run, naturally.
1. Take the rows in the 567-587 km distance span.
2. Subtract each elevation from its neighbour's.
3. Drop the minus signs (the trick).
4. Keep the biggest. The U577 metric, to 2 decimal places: 1.59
